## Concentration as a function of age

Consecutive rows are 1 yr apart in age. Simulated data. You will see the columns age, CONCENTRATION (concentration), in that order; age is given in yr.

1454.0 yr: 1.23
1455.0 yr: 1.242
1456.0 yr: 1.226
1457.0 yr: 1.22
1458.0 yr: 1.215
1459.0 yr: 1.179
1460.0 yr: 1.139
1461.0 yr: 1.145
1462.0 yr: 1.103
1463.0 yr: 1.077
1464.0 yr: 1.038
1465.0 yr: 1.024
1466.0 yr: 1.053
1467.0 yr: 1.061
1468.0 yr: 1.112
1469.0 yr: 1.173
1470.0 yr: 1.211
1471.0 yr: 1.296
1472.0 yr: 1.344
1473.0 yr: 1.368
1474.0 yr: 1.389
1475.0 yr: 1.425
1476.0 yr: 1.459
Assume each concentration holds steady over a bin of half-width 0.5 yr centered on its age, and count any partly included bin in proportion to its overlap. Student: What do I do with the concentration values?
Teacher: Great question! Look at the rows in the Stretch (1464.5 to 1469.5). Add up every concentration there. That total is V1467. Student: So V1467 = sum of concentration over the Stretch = 5.4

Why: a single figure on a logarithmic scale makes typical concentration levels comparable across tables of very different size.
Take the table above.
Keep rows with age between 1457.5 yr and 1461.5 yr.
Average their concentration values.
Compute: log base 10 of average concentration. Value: 0.068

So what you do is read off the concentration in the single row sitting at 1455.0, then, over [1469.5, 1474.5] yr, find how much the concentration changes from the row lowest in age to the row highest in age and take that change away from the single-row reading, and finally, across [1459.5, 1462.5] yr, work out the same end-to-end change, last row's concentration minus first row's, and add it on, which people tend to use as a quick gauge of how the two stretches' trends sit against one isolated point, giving 1.03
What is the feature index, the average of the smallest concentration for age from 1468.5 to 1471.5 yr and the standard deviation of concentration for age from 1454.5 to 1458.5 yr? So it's 0.592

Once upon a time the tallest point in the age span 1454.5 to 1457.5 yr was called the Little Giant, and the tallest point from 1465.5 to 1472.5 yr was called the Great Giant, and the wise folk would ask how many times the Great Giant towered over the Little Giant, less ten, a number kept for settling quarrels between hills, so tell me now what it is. -8.92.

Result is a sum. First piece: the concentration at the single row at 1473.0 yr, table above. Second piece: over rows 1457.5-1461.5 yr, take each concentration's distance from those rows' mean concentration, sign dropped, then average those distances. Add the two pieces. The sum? 1.40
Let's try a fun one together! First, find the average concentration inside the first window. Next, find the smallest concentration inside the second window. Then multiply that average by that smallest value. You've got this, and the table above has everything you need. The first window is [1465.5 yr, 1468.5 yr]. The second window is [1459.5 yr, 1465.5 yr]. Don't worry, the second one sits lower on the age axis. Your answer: 1.10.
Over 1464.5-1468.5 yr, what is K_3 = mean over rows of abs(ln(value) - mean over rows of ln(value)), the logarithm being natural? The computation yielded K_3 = 0.023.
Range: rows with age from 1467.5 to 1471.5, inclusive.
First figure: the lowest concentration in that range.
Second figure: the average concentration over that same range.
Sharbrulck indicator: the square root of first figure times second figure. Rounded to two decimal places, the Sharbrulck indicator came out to 1.15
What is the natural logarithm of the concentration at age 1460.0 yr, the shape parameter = 0.13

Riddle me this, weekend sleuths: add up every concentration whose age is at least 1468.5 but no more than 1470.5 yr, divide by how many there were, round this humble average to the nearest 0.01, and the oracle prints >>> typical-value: 1.19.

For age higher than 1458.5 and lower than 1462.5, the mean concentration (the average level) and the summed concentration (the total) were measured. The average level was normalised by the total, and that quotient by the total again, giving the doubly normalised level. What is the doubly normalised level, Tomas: 0.055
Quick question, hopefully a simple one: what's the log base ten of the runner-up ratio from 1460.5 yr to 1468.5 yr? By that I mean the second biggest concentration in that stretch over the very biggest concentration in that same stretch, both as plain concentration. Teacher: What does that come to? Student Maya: -0.013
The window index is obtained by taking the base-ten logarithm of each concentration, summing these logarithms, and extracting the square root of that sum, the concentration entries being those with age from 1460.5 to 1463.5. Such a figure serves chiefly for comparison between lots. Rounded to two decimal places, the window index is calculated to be 0.37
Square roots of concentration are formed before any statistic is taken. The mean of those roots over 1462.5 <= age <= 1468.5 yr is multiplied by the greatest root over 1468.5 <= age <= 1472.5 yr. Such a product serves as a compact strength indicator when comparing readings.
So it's 1.19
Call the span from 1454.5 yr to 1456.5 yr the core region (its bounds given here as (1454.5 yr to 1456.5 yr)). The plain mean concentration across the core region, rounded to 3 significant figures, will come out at 1.23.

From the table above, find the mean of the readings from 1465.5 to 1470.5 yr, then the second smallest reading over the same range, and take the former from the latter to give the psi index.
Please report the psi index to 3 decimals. -0.061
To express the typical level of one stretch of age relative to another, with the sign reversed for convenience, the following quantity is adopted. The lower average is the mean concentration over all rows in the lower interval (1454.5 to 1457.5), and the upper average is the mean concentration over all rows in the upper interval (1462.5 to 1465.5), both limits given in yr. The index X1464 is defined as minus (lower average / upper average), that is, -1.17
